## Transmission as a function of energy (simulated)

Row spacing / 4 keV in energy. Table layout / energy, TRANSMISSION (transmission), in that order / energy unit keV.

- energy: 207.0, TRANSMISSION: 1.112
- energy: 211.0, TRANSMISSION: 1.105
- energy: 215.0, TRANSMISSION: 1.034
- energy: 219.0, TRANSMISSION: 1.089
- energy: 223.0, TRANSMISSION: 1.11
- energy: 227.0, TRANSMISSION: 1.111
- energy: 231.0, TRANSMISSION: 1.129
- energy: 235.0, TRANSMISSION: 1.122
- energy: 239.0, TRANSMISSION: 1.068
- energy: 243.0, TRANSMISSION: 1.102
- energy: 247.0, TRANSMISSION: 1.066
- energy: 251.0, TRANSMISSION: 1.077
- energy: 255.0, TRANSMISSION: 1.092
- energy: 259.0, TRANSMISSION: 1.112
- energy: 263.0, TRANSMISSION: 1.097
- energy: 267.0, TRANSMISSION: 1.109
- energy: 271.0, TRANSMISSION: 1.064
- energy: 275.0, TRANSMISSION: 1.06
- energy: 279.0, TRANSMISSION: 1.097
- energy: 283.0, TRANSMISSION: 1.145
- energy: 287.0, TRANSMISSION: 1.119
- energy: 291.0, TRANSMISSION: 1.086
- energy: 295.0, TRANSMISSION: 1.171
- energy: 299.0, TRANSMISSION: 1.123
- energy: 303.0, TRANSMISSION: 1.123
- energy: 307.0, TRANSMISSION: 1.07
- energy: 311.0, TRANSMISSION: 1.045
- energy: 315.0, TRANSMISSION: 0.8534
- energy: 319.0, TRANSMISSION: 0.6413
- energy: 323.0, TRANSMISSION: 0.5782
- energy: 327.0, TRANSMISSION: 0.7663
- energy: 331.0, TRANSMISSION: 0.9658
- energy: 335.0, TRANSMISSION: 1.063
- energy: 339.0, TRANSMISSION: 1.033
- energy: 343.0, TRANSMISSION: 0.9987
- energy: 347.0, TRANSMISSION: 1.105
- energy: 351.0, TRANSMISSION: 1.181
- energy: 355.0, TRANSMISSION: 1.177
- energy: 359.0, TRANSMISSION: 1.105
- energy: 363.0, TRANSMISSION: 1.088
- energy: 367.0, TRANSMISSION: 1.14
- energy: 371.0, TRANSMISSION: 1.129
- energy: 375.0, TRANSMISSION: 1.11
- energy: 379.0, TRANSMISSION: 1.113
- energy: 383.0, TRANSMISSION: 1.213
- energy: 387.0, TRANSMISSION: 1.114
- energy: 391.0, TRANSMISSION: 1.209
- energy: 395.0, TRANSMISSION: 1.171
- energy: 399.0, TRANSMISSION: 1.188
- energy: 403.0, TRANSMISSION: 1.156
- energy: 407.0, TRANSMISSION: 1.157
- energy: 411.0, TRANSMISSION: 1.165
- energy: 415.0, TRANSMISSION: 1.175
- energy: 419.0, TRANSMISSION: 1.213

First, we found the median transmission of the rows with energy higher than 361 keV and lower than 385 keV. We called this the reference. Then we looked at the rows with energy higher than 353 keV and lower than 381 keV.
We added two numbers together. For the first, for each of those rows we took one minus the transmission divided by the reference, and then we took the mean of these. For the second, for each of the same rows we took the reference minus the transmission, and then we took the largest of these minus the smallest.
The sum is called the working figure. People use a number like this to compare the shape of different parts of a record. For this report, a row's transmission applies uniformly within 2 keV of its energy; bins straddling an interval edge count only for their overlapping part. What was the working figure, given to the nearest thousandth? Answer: 0.087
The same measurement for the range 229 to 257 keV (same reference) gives 0.087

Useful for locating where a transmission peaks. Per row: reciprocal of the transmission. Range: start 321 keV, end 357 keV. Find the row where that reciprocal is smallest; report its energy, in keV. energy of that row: 351.0 keV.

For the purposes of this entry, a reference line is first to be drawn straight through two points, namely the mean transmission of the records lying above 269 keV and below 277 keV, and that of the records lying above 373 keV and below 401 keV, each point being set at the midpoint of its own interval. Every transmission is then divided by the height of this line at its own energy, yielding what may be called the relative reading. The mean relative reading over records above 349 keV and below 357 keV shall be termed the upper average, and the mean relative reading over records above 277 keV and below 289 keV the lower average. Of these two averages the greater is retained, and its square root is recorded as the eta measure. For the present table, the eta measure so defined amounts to 1.02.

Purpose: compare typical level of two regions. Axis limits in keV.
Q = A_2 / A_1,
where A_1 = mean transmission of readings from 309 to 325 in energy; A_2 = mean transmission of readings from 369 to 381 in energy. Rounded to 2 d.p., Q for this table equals 1.43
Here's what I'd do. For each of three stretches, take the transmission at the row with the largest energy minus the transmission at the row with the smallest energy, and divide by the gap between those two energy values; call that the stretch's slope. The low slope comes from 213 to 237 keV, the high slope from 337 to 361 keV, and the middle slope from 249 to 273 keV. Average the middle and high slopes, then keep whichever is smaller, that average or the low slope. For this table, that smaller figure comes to 0.0015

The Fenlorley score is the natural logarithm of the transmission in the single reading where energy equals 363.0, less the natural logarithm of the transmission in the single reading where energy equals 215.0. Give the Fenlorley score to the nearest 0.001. 0.051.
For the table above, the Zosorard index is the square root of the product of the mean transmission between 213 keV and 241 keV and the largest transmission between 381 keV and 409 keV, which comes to 1.152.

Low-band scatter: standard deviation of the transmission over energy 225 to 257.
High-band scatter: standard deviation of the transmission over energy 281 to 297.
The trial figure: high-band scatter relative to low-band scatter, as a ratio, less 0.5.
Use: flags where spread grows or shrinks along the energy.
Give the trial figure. 1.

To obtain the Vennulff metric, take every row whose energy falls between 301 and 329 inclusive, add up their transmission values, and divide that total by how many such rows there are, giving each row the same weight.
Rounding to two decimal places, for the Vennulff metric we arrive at 0.87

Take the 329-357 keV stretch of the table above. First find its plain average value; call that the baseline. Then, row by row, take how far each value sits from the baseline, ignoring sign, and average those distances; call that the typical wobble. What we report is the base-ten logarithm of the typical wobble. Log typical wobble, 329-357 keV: -1.17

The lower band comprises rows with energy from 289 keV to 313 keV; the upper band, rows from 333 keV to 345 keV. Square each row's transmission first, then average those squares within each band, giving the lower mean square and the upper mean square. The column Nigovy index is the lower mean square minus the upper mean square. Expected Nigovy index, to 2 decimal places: 0.15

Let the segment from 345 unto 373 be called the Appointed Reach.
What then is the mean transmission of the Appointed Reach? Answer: 1.13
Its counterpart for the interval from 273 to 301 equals 1.11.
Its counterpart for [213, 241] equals 1.09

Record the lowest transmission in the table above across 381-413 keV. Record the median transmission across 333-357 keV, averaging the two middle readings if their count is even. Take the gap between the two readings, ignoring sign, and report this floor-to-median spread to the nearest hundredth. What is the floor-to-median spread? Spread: 0.03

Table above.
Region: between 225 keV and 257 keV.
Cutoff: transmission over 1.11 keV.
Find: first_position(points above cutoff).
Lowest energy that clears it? 227.0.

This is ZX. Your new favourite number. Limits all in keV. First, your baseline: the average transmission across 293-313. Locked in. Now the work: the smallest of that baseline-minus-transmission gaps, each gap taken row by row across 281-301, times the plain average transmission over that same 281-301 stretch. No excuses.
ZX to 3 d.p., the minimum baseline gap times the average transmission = -0.073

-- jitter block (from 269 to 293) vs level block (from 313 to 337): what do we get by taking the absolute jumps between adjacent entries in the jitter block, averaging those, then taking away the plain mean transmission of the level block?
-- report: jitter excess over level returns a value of -0.78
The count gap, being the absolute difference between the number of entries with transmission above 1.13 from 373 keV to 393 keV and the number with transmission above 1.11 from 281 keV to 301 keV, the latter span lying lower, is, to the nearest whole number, 2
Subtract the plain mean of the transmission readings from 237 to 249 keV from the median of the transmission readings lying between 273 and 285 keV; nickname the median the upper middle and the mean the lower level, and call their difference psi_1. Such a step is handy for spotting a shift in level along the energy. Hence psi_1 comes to 0.018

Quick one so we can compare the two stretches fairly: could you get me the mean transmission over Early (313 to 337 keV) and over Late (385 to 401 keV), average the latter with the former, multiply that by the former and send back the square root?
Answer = 0.90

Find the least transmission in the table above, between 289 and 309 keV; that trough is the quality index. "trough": 1.07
